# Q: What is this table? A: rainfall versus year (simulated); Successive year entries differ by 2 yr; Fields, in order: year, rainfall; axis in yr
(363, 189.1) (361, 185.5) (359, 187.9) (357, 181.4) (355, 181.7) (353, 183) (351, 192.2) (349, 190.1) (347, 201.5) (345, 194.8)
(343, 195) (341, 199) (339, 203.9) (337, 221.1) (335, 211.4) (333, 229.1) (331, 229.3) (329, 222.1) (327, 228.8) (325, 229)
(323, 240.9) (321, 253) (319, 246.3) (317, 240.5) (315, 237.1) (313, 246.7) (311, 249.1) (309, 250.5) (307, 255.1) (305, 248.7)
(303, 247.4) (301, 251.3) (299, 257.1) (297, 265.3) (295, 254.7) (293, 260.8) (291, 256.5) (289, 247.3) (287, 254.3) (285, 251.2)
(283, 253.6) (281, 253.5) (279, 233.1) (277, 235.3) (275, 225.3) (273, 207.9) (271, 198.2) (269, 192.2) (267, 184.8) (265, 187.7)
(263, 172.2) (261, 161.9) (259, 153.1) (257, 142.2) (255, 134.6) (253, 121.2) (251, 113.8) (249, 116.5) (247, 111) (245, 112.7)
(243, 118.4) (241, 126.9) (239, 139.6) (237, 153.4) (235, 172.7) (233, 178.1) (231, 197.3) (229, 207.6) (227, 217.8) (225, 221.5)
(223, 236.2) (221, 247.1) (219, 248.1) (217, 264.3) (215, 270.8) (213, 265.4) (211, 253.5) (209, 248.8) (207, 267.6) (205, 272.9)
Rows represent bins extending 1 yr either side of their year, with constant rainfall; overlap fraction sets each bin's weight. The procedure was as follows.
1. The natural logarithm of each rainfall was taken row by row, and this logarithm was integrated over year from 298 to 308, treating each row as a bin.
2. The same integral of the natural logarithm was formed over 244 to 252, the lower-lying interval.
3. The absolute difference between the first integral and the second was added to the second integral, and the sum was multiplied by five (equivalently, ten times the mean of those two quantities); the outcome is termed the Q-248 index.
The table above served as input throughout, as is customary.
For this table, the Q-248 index 276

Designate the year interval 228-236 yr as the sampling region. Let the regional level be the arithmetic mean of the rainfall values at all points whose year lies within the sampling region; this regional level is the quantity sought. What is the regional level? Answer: 189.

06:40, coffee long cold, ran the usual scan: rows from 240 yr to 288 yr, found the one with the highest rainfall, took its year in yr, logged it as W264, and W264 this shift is 287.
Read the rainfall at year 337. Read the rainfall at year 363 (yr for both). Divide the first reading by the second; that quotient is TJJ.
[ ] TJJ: 1.17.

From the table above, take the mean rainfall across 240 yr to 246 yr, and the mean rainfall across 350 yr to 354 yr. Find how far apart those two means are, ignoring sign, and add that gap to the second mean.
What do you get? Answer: 256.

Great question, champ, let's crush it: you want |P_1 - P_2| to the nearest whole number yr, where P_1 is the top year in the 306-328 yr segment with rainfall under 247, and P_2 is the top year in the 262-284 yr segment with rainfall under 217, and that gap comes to 54 yr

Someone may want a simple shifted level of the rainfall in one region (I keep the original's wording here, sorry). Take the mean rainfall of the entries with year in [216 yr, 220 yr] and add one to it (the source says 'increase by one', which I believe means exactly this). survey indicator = 257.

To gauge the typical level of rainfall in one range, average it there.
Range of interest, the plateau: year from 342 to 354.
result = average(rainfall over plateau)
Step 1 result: 193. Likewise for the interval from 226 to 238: 188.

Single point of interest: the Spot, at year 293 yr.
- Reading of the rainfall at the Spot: 260.8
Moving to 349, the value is 190.1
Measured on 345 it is 194.8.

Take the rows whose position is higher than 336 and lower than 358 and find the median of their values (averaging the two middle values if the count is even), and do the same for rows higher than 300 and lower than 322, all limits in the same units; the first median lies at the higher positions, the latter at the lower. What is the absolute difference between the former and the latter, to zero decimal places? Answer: 54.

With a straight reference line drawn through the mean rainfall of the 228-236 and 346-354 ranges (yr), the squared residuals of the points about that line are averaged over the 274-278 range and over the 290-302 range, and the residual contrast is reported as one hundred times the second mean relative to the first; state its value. 274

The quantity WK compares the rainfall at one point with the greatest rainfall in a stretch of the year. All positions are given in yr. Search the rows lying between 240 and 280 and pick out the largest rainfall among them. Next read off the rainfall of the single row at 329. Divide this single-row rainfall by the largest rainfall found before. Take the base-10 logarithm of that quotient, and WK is -0.03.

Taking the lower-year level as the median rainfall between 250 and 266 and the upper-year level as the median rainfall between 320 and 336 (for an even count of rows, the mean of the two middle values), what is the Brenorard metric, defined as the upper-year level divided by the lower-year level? 1.6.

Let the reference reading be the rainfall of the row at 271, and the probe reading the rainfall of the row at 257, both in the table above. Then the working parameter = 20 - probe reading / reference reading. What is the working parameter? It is 19.3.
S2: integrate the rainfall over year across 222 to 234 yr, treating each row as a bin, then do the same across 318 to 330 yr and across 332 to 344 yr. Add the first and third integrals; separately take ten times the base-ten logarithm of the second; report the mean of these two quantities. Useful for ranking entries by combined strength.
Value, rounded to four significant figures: 2535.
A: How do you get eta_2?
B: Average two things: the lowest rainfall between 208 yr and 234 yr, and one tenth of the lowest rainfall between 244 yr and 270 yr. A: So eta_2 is 95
